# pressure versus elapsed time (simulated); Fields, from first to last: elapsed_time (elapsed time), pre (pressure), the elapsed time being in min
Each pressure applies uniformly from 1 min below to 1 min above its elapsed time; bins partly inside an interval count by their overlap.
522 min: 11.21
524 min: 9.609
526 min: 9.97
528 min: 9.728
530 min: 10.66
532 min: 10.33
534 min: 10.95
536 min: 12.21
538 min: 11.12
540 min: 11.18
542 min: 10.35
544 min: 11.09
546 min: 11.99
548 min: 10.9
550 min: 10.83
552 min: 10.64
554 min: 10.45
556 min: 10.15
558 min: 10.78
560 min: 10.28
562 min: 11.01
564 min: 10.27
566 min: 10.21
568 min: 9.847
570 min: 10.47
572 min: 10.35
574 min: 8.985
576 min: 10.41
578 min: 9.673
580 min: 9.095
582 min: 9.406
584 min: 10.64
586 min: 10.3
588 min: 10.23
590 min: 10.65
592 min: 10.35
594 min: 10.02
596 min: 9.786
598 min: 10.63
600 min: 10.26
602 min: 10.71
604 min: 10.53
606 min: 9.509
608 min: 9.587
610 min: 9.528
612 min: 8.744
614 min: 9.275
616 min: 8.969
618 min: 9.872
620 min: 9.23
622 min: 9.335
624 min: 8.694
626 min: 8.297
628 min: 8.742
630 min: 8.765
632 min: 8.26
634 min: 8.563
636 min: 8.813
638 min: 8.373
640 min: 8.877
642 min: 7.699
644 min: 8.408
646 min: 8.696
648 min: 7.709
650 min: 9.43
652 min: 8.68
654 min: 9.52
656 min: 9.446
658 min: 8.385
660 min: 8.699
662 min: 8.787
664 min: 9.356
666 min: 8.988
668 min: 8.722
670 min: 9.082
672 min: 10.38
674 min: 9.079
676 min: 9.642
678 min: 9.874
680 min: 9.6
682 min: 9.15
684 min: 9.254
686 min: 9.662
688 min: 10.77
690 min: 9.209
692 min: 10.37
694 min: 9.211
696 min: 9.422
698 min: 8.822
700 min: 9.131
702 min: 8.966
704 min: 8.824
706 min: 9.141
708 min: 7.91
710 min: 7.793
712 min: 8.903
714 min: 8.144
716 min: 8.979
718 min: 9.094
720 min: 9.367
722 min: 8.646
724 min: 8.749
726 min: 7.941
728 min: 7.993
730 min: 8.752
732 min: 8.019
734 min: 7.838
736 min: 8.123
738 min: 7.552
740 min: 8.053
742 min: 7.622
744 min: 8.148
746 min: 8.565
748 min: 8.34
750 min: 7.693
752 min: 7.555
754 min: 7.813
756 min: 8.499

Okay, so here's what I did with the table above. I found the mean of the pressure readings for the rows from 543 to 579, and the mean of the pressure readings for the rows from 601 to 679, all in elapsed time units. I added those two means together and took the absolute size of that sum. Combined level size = 19.5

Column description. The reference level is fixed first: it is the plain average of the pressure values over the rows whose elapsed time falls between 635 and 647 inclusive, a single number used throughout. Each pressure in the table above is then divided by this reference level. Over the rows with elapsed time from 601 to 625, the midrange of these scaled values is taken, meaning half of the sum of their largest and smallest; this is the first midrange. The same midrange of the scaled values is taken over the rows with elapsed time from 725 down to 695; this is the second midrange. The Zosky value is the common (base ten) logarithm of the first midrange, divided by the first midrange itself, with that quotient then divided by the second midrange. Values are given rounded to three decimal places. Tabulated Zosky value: 0.050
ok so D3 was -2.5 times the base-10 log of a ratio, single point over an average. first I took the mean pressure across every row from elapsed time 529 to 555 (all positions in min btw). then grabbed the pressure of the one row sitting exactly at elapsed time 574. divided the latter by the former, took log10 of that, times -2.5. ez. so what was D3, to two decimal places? 0.22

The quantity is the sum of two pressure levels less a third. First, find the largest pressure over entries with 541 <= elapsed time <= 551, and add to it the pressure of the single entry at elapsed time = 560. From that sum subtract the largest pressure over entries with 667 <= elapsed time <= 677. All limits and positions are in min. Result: 11.9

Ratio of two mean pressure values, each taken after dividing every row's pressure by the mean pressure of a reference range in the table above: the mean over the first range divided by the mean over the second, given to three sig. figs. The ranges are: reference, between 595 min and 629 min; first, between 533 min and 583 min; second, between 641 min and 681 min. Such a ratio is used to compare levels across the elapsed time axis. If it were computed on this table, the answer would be 1.17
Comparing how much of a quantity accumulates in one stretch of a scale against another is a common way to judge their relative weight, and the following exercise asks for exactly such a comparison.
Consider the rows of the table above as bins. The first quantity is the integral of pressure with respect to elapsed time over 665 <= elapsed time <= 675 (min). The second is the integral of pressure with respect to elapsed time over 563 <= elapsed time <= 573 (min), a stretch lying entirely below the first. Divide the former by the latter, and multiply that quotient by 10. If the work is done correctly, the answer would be 9.04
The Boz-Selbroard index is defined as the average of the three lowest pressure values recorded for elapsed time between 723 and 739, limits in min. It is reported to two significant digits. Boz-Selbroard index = 7.8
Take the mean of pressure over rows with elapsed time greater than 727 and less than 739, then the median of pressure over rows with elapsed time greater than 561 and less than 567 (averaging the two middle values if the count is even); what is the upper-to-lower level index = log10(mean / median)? -0.106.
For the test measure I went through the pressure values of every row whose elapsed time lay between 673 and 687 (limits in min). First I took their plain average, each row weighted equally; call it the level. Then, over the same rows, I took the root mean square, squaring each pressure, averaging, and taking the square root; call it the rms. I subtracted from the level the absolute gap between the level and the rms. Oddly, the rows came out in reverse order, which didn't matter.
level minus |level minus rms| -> 9.5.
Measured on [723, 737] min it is 8.2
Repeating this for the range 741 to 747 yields 8.1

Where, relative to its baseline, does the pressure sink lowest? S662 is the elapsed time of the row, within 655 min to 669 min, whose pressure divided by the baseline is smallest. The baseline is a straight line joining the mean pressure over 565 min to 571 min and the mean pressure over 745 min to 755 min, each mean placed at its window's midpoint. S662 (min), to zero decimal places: 658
